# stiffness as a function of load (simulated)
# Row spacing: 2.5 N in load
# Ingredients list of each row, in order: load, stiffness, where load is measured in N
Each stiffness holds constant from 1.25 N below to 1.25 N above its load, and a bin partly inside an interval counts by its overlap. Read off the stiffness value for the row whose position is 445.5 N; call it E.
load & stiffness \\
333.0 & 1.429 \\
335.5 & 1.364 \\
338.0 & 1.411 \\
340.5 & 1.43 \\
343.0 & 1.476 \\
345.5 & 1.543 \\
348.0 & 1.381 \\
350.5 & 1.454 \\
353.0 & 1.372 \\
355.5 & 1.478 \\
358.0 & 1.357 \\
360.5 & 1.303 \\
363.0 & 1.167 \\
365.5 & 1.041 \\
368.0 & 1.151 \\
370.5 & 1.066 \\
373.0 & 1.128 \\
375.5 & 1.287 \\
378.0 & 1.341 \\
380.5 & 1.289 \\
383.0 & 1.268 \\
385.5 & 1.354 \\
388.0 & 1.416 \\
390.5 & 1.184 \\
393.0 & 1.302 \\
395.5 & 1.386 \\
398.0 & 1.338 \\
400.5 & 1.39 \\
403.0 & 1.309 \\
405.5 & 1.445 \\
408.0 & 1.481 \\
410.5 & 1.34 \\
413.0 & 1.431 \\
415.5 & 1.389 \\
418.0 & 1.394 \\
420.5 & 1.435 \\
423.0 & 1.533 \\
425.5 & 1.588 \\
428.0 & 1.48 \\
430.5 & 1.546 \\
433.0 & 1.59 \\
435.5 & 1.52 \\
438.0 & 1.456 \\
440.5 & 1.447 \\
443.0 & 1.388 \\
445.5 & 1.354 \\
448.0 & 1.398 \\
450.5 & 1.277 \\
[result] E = 1.354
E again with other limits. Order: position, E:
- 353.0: 1.372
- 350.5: 1.454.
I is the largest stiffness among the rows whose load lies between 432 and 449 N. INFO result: 1.59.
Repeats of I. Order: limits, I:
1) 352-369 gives 1.478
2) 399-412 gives 1.481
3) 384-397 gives 1.416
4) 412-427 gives 1.588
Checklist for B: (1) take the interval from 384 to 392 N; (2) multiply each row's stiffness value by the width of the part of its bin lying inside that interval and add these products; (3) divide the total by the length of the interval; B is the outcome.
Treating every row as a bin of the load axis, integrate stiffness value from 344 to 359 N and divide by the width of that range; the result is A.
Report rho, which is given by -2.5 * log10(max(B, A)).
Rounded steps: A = 1.43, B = 1.32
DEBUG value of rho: -0.39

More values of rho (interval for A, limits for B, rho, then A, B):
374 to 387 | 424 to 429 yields -0.47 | 1.31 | 1.54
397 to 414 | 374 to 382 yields -0.36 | 1.39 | 1.30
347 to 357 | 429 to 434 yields -0.48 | 1.42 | 1.56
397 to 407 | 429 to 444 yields -0.43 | 1.37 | 1.49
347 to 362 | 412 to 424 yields -0.39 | 1.39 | 1.43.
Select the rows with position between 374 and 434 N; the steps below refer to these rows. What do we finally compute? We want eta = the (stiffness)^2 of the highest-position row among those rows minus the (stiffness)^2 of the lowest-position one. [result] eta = 0.9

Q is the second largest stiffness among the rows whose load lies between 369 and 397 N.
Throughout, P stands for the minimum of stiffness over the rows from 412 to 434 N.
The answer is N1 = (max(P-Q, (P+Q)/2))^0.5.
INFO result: 1.18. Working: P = 1.389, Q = 1.386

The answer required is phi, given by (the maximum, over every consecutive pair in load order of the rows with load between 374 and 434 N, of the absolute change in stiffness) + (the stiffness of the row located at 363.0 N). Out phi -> 1.40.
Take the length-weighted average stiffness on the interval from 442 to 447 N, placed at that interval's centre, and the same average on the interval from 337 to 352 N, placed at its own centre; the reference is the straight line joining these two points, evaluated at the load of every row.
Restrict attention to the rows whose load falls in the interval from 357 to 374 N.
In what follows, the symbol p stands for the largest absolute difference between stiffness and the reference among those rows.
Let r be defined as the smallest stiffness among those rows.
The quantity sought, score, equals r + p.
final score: 1.432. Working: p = 0.39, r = 1.041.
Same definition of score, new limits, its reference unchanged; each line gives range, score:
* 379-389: 1.419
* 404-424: 1.485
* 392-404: 1.411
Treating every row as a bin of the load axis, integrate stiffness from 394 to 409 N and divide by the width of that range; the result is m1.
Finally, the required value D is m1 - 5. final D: -3.61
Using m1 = 1.39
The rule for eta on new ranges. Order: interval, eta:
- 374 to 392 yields -0.3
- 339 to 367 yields -1.0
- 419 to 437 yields 0.3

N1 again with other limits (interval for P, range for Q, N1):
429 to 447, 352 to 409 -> 1.19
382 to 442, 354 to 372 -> 1.13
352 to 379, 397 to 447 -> 1.15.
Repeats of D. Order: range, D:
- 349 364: -3.64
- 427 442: -3.50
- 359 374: -3.85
